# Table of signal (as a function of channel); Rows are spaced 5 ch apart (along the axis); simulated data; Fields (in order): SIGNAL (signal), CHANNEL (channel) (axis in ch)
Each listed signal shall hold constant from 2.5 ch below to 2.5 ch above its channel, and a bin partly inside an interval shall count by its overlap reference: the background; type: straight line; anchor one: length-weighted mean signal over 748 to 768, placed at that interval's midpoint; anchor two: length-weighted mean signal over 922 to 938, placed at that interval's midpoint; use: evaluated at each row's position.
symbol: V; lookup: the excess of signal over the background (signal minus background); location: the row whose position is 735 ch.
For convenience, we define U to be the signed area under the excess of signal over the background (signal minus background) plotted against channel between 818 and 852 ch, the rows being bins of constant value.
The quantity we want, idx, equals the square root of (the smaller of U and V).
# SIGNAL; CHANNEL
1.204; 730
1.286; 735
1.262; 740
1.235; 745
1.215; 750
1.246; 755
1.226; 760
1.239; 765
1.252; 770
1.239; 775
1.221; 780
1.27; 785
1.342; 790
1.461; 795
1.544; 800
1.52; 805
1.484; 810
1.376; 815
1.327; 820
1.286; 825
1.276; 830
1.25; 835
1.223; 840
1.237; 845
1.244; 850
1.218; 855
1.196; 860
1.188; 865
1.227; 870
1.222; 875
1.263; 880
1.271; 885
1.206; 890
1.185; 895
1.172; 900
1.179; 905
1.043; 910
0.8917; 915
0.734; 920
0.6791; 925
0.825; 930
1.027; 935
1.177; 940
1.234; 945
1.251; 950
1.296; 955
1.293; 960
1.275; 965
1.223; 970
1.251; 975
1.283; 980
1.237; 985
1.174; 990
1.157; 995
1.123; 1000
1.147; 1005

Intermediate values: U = 6.8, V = 0.00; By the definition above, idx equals 0.05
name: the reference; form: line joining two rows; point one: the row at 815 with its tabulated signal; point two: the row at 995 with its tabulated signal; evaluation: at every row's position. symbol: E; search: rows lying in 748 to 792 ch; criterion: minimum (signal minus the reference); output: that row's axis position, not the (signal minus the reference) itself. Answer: 750 ch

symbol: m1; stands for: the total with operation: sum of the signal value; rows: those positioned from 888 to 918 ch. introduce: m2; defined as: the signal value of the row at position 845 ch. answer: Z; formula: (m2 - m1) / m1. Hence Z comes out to -0.815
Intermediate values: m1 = 6.68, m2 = 1.237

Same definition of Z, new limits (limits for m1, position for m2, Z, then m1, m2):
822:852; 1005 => -0.847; 7.52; 1.147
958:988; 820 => -0.825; 7.56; 1.327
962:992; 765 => -0.834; 7.44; 1.239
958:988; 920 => -0.903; 7.56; 0.734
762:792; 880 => -0.833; 7.56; 1.263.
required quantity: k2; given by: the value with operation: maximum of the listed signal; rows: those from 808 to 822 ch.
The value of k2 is 1.484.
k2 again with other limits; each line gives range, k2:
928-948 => 1.234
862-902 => 1.271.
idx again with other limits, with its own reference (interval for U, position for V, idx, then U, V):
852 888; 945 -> 0.65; 8.7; 0.42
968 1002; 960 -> 0.71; 16.3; 0.51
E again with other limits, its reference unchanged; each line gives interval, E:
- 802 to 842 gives 840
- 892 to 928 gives 925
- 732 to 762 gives 750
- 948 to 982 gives 970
